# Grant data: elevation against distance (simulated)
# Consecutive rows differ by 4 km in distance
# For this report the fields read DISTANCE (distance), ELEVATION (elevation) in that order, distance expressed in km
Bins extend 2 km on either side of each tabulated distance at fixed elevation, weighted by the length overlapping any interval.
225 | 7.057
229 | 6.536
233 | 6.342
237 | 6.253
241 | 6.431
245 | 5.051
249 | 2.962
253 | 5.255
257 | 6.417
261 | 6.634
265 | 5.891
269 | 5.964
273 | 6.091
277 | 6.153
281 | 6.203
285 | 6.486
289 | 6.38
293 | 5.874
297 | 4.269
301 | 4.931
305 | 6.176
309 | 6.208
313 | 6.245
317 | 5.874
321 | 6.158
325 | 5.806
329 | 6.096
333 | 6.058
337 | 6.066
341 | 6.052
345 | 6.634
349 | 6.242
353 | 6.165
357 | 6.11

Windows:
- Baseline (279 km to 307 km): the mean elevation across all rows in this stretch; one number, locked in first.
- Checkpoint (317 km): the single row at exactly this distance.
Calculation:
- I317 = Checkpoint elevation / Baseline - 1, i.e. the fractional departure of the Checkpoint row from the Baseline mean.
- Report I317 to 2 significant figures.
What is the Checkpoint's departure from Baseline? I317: 0.020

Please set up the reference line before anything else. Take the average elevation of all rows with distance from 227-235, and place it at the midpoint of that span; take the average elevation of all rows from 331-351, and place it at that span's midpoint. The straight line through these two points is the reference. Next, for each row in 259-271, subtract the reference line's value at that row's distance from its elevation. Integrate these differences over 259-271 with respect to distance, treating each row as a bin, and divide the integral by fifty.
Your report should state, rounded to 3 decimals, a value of -0.049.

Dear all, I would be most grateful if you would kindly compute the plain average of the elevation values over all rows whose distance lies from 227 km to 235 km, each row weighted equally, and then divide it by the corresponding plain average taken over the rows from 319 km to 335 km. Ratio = 1.07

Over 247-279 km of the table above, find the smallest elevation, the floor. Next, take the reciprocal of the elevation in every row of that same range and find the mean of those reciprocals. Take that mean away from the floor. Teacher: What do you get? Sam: 2.8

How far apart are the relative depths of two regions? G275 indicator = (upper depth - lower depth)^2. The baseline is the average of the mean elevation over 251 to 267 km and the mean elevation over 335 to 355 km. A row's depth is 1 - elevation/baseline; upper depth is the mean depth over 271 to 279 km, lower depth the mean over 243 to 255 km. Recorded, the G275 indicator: 0.077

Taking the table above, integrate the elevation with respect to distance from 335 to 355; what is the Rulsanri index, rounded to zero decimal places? 125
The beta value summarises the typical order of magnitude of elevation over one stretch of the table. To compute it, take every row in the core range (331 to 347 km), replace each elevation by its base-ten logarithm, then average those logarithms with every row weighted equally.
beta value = 0.792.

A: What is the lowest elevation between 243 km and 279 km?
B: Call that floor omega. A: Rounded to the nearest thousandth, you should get 2.962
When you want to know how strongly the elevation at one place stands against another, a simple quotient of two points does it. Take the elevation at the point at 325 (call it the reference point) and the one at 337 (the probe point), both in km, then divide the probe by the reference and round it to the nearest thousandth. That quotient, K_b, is 1.045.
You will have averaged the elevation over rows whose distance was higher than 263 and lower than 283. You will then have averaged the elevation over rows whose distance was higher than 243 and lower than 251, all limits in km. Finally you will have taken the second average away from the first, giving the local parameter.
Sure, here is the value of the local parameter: 2.1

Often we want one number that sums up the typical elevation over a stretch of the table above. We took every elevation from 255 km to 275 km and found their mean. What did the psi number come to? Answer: 6.2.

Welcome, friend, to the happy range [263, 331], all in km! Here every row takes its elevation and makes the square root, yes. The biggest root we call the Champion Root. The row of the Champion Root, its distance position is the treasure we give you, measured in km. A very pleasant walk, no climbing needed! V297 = 285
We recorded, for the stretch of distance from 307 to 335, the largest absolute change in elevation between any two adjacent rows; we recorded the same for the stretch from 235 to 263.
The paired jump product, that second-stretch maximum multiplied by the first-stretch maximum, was 0.85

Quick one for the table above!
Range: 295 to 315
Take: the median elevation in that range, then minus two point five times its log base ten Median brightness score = -1.98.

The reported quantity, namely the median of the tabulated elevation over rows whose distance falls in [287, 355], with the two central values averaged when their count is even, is 6.096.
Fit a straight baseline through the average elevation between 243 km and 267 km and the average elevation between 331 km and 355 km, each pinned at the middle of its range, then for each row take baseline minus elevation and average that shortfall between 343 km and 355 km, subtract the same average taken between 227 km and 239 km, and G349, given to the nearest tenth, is 1.1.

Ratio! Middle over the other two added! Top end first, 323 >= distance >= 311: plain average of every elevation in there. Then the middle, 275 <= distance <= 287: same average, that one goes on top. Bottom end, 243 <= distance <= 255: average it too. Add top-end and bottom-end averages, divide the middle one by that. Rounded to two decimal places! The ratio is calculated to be 0.60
